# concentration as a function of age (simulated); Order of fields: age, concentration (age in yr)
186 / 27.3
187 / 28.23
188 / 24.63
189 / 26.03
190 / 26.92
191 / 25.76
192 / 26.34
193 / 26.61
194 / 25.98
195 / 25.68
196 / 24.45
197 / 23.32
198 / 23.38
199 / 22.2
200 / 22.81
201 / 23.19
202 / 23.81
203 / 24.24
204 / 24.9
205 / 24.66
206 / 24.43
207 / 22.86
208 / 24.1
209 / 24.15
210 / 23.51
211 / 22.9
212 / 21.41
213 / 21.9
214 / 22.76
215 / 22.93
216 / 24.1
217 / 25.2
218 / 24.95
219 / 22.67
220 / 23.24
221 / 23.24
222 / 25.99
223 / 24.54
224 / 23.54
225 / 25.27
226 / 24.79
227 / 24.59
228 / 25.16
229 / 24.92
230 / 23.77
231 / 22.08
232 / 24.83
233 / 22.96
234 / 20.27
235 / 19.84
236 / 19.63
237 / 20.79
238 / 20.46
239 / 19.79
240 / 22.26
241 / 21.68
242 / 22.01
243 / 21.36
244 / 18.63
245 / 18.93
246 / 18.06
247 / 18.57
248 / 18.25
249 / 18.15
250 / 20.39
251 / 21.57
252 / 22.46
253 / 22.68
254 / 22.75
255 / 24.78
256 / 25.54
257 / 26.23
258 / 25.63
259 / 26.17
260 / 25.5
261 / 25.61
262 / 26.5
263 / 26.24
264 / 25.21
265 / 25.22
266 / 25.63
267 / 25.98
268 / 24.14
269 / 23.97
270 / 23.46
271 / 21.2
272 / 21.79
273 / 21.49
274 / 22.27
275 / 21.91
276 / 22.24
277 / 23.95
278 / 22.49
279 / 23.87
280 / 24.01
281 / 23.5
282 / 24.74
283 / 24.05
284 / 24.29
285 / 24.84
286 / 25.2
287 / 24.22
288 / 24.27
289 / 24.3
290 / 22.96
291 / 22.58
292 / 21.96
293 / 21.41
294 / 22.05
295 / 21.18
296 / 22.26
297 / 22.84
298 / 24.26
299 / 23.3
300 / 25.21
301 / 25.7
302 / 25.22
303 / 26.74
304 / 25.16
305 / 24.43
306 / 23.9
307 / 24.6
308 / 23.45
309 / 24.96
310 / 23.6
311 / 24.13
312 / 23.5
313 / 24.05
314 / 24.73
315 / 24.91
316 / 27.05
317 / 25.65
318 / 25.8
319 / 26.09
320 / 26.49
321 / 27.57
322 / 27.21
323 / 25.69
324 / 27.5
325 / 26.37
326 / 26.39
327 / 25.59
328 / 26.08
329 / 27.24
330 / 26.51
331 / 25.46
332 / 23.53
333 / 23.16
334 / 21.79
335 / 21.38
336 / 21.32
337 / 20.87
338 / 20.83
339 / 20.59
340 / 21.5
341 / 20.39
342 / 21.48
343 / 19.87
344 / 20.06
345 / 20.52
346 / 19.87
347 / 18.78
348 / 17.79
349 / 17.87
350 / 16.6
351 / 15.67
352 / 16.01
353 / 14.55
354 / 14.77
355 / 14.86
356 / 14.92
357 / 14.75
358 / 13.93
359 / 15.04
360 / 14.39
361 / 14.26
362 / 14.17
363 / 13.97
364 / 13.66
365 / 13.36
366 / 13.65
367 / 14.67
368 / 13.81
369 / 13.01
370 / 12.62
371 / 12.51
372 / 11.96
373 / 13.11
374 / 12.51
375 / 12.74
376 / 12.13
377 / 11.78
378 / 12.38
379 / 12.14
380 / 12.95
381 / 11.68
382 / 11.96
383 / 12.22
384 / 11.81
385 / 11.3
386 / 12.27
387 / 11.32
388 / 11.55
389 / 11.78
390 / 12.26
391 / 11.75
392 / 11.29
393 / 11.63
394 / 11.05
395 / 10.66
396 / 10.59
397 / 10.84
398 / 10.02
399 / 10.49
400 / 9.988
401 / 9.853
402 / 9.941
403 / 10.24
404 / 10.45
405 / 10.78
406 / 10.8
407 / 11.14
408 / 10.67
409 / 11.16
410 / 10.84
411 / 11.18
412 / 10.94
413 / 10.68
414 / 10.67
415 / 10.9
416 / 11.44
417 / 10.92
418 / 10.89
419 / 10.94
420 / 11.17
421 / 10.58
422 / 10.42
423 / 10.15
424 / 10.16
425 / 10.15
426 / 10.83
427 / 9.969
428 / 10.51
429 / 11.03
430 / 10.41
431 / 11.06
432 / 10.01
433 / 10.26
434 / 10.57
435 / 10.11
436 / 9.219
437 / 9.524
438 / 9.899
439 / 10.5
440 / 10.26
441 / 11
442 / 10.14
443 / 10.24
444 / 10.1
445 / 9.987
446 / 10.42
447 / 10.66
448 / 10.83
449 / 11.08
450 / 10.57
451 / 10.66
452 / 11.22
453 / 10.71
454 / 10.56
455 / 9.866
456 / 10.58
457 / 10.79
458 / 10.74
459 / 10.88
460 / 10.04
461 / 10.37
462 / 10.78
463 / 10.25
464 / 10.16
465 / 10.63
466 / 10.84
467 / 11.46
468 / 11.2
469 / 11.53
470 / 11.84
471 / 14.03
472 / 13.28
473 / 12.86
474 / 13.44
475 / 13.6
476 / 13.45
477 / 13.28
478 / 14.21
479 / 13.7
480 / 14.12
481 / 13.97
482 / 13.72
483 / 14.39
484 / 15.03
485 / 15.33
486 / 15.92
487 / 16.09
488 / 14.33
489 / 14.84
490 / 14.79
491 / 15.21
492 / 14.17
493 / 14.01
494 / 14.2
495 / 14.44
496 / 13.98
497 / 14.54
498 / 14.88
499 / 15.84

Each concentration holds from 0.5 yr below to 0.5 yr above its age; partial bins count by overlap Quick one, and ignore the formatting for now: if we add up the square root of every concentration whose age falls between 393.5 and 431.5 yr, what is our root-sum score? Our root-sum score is 124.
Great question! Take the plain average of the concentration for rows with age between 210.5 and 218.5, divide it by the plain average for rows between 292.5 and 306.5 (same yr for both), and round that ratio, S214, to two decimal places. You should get 0.98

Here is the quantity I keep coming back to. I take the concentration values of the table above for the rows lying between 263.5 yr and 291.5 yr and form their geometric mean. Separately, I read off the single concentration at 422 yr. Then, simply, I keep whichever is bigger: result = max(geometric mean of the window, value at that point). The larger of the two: 23.7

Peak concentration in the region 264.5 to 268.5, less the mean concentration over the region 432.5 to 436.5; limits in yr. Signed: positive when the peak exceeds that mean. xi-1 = 16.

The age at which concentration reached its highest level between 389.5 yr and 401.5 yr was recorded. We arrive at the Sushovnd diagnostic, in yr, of 390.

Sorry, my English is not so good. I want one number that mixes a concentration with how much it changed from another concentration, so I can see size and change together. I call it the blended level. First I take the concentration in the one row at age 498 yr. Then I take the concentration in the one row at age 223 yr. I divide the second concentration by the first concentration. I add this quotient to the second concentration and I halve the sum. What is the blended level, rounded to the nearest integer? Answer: 13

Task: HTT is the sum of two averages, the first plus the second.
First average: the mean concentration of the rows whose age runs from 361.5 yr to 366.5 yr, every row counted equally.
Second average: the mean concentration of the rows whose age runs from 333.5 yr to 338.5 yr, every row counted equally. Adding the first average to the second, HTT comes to 35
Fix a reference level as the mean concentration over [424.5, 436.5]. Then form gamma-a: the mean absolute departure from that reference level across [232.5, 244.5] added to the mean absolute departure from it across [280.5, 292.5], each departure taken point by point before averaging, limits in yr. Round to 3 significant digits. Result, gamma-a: 24.0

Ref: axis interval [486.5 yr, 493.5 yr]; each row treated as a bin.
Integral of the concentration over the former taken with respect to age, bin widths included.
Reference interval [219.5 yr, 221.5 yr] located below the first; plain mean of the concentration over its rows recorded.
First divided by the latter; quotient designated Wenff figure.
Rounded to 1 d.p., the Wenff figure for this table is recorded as 4.5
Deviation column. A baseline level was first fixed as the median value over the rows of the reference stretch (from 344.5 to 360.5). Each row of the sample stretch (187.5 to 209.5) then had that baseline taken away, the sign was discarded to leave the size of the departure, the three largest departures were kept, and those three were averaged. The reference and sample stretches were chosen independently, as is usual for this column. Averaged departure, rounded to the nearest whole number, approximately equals 11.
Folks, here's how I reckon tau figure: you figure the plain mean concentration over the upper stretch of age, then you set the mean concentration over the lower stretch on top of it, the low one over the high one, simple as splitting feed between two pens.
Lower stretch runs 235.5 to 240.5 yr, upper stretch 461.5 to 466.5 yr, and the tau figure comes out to 1.95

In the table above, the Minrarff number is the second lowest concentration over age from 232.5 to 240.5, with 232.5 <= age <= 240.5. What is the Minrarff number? 19.79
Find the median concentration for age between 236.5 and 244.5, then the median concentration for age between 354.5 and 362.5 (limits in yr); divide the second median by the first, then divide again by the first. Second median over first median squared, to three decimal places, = 0.033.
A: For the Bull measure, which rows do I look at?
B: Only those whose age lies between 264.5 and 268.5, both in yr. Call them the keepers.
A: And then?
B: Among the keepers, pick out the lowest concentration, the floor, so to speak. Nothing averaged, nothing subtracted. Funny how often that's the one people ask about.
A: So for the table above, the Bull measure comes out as 24.14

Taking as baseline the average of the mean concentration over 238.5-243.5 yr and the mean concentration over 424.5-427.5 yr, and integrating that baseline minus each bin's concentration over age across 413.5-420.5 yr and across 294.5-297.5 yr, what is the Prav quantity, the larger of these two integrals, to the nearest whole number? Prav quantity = 34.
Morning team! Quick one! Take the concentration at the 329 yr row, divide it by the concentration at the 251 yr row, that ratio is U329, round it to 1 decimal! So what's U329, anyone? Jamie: 1.3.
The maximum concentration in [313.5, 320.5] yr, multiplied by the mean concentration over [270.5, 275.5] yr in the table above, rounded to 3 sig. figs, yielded 588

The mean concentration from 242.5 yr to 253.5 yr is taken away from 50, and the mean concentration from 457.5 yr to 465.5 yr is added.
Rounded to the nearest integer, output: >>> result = 41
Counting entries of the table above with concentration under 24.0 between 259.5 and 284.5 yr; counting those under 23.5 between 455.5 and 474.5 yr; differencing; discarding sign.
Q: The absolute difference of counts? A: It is 7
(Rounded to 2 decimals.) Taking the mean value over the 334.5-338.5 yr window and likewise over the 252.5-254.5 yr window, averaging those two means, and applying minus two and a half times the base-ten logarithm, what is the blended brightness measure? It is -3.35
